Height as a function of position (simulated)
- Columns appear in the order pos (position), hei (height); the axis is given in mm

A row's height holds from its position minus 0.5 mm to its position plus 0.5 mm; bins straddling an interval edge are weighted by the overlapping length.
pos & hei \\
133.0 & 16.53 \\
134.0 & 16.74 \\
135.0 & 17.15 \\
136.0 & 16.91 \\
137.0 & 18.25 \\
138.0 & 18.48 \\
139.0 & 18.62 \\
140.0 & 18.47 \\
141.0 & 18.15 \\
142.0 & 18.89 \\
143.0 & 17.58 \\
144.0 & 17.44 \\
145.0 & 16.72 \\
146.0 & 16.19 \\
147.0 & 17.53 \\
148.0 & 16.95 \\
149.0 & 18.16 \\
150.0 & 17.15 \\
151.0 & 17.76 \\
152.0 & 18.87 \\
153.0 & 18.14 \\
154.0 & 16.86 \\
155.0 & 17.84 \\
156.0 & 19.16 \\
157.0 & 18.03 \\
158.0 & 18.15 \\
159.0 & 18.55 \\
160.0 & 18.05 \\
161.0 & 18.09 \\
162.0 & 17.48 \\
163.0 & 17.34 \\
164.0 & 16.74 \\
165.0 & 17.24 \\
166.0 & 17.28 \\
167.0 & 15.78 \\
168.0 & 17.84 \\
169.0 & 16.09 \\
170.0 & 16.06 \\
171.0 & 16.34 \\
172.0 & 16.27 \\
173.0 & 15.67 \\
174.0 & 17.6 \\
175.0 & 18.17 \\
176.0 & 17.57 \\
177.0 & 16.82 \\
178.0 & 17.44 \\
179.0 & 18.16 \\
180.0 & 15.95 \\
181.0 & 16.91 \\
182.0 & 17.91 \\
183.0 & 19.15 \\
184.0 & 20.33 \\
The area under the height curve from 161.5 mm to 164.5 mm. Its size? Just 51.6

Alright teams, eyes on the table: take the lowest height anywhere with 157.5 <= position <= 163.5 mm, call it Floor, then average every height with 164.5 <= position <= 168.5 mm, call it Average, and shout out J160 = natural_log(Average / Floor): -0.018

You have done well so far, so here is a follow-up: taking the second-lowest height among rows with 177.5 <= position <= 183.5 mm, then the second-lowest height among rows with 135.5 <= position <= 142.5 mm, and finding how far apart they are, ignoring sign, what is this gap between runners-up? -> 1.2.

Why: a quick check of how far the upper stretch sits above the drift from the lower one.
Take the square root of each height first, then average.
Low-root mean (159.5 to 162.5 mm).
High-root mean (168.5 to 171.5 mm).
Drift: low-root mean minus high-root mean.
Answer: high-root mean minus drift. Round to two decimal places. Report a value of 3.81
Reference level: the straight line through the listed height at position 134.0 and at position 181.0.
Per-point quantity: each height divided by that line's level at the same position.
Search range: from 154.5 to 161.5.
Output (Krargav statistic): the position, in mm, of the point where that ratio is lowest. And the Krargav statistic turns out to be 155.0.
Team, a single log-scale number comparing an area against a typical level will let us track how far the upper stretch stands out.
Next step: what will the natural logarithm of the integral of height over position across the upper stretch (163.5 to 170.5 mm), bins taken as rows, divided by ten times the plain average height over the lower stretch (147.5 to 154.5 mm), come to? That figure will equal -0.414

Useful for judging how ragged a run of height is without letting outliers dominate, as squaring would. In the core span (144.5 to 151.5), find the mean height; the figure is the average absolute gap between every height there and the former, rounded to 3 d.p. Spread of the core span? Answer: 0.521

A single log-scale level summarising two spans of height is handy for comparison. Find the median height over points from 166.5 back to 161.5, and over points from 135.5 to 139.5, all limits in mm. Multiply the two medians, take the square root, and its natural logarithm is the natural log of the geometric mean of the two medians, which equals 2.88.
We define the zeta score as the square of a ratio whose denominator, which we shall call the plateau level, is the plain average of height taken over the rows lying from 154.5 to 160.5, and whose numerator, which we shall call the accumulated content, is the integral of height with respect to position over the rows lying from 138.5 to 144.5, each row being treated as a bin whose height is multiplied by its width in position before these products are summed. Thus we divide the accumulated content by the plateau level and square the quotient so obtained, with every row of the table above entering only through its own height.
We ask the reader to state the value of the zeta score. 36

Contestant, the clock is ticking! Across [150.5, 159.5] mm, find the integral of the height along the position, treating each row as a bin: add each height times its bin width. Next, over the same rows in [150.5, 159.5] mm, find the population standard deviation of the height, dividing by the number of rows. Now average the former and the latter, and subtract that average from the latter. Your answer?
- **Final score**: -81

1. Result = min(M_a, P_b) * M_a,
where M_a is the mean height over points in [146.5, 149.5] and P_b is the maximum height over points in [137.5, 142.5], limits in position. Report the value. 308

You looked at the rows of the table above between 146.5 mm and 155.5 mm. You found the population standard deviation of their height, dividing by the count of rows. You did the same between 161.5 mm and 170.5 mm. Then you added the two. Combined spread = 1.31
